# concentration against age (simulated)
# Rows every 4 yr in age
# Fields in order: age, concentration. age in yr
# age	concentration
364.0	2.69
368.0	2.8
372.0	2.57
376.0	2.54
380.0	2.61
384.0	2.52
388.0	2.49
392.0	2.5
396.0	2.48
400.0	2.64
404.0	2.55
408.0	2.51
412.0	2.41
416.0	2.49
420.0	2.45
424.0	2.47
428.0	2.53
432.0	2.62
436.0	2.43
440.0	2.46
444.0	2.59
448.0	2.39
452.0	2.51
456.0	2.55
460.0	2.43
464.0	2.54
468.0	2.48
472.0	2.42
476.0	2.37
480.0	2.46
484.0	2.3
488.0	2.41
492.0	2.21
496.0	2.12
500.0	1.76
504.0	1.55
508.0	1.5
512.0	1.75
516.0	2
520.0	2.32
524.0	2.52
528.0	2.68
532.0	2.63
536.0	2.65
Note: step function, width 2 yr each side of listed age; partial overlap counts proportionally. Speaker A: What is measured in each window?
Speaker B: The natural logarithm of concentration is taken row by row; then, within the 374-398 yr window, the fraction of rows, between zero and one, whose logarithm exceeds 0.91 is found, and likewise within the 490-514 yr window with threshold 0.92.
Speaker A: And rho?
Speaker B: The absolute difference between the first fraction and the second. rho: 0.8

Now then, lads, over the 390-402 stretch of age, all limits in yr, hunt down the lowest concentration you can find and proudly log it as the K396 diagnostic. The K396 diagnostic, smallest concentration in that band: 2.48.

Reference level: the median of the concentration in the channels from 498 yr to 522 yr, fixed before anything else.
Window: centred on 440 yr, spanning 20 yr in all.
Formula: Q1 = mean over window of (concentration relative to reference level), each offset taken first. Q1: 0.743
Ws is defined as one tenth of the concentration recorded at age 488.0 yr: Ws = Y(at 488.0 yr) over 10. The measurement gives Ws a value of 0.241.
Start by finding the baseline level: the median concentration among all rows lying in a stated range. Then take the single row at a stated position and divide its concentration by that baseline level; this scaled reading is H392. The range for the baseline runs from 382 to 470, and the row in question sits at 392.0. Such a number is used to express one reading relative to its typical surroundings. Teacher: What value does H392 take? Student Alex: 1.00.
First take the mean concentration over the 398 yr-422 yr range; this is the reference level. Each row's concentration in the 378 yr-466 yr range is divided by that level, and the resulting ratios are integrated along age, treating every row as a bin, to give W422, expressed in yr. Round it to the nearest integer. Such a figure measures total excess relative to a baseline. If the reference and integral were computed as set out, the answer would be 88 yr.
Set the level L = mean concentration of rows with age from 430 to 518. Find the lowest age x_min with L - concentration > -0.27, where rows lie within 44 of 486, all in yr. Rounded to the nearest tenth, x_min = 448.0 yr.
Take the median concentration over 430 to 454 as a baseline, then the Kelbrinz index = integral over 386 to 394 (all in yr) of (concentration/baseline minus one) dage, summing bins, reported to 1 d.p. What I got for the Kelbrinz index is 0.0 yr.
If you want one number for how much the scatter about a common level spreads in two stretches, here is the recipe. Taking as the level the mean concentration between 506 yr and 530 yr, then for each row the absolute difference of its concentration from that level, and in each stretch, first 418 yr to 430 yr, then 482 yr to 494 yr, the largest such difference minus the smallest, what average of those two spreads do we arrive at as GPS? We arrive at 0.14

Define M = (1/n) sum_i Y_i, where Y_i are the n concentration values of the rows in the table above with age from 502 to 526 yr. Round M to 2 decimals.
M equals 1.94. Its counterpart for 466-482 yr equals 2.43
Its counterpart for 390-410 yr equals 2.54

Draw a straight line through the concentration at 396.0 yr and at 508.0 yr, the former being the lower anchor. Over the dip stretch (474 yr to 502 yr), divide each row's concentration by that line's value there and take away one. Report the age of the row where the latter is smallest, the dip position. 500.0 yr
